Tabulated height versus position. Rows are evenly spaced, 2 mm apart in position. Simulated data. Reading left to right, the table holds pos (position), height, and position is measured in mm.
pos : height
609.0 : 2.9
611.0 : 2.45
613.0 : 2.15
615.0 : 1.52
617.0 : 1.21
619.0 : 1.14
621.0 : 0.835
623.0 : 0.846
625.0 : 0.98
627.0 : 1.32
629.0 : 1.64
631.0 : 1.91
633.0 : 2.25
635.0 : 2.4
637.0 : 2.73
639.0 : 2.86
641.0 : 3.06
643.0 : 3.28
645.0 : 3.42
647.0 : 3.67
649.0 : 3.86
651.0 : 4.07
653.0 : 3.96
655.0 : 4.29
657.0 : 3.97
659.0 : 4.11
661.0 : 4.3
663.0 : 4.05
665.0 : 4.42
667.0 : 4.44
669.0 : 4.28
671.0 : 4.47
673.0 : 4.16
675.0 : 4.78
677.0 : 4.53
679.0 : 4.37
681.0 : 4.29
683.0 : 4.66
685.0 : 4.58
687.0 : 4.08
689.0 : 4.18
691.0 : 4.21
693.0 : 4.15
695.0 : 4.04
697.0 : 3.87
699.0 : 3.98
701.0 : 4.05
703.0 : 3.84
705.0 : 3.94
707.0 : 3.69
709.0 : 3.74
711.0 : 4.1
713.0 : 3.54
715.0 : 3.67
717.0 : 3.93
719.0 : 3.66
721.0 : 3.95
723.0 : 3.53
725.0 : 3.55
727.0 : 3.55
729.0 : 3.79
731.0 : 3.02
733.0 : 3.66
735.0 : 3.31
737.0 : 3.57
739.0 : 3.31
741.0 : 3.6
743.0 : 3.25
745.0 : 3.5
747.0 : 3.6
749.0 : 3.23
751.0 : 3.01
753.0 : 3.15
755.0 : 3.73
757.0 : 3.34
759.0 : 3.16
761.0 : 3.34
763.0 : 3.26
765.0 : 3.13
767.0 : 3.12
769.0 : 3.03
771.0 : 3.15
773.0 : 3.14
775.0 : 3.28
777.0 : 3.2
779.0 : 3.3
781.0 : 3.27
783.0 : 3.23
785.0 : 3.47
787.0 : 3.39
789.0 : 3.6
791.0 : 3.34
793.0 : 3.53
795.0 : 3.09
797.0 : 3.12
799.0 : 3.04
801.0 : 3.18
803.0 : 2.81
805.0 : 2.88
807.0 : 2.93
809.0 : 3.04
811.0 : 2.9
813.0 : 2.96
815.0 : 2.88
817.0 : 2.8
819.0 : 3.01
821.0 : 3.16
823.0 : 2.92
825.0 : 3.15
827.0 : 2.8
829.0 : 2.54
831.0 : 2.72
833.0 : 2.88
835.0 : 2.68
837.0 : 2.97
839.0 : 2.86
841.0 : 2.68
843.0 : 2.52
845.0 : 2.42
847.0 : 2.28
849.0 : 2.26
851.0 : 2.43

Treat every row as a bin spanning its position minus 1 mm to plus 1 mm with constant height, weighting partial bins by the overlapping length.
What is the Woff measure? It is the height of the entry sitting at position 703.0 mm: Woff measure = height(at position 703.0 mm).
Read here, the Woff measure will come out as 3.84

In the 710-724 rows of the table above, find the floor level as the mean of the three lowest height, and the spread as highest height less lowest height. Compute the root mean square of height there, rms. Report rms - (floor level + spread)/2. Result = 1.70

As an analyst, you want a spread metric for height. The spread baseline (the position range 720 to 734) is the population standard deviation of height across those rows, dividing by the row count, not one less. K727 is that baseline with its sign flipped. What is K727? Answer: -0.27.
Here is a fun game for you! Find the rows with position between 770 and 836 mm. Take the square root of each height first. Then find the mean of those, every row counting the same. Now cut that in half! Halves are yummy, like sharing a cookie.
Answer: 0.88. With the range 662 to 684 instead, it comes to 1.05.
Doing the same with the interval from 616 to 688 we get 0.89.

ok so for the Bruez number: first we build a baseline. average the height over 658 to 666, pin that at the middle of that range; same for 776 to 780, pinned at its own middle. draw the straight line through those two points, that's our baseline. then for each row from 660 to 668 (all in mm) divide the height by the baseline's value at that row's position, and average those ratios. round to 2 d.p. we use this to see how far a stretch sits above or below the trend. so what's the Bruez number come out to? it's 1.02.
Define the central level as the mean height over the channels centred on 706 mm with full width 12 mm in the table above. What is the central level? 3.9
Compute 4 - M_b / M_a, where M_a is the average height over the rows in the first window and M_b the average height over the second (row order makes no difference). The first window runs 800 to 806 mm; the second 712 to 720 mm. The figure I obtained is 2.7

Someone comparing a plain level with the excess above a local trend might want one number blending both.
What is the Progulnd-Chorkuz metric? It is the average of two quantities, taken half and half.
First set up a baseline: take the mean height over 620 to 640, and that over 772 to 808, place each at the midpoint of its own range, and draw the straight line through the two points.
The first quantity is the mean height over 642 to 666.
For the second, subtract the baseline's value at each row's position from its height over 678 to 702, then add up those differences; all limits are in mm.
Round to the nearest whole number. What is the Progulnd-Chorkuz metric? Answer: 13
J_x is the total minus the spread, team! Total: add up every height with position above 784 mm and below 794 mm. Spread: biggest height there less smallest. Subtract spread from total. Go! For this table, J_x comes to 17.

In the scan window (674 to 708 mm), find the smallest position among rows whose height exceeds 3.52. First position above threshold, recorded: 675.0 mm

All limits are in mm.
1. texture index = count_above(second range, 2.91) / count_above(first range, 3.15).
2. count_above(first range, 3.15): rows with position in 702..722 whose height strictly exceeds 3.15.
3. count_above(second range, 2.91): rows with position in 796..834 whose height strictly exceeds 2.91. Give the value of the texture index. 1.0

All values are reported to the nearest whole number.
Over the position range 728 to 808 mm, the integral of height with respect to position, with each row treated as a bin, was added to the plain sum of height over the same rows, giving 393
